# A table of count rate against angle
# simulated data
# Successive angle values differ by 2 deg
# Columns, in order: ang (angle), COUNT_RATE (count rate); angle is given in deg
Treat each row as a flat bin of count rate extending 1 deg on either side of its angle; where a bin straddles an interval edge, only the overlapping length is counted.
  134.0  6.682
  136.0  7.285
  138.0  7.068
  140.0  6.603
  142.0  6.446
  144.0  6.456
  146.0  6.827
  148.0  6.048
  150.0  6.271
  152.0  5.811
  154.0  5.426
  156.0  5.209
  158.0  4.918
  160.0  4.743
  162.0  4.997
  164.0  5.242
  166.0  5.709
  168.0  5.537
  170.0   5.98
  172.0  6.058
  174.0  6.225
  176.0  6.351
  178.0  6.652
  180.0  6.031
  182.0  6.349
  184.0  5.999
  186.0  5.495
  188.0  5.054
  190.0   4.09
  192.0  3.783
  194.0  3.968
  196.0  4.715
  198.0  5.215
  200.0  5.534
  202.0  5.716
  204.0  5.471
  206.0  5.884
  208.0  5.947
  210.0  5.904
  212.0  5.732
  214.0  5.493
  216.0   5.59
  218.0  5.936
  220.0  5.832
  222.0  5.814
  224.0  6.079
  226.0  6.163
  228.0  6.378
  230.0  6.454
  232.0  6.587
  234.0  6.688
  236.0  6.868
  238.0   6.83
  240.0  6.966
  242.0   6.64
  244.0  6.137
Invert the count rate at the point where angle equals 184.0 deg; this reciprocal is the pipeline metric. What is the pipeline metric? 0.167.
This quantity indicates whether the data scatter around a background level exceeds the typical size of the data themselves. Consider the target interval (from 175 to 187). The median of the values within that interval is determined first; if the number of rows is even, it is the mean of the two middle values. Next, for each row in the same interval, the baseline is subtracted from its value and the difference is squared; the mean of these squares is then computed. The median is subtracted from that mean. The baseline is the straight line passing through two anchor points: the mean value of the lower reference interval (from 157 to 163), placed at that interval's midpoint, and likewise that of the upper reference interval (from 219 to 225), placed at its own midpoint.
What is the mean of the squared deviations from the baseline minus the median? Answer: -5.2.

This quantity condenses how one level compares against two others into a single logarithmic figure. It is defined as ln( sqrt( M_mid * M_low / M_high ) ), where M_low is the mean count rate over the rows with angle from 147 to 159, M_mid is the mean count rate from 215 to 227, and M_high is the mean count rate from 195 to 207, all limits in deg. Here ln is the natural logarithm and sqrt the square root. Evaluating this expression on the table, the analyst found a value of 0.91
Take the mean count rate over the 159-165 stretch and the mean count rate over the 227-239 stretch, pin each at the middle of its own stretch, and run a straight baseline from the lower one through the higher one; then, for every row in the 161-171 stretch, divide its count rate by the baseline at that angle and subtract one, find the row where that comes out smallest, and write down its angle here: 162.0 deg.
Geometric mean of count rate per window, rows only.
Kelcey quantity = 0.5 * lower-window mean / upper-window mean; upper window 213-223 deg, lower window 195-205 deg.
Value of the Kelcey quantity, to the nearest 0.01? 0.46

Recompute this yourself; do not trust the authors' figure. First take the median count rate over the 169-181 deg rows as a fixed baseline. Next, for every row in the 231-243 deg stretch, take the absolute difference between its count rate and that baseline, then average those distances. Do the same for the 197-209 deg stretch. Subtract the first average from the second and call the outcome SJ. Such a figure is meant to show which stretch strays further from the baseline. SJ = -0.11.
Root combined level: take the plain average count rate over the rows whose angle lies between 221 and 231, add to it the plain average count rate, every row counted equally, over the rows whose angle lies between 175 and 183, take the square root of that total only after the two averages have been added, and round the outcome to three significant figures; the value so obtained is 3.54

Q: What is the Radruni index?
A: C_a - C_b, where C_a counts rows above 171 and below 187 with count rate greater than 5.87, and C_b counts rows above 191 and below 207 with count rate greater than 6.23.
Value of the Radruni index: 7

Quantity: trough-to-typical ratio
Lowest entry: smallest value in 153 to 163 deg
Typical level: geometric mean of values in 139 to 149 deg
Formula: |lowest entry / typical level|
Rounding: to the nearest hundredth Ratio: 0.73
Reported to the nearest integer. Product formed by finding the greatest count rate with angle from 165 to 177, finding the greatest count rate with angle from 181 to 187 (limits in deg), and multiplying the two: 40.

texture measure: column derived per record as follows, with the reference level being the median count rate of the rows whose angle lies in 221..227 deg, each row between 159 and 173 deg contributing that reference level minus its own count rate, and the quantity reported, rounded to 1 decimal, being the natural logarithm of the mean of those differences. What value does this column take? -0.5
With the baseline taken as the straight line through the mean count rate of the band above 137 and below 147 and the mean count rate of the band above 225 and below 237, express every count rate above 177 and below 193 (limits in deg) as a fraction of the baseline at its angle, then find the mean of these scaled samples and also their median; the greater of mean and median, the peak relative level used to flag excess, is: 0.870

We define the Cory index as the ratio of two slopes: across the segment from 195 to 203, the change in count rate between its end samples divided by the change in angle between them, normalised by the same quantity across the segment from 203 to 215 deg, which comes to 76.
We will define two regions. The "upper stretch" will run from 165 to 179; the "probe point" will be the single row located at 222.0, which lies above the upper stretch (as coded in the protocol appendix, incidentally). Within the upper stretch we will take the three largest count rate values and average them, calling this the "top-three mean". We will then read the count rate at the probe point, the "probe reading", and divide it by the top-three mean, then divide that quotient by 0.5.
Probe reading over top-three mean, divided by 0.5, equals 1.8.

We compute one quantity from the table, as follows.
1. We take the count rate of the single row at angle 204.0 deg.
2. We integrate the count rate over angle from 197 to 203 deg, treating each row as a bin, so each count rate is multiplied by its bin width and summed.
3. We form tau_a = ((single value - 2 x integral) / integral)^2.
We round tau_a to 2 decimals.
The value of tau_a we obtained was 3.36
